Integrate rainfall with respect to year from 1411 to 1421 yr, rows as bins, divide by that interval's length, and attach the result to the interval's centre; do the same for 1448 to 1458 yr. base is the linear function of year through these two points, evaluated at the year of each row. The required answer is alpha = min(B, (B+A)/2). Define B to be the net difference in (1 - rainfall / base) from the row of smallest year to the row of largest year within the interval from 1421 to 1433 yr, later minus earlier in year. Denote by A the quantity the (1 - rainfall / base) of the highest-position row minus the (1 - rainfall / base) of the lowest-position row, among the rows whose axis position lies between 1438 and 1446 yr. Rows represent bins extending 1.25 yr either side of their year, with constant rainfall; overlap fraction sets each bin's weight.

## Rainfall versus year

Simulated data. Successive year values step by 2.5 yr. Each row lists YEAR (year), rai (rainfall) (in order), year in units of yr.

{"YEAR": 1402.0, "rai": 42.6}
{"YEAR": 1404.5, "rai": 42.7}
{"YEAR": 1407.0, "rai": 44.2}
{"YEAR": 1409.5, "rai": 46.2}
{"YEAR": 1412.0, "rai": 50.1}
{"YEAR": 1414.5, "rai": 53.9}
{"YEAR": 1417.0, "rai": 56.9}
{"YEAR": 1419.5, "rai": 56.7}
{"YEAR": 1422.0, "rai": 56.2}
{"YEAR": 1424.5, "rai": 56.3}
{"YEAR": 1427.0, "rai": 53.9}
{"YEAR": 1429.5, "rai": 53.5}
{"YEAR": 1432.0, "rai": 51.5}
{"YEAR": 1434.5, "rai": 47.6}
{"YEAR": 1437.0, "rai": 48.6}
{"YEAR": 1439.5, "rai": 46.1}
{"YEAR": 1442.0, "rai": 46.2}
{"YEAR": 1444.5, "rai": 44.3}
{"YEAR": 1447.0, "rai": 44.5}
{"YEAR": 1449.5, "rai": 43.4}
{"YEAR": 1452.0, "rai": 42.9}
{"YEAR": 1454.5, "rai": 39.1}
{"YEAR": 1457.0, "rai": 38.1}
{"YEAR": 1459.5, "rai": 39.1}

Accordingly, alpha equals 0.01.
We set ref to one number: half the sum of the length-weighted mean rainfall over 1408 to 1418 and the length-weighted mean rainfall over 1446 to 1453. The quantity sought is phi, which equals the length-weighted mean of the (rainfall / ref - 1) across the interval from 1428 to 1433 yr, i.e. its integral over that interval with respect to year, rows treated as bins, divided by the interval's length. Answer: 0.11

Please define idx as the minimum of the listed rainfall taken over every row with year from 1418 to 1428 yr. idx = 53.9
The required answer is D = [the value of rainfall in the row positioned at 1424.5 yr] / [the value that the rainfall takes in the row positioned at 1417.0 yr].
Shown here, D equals 0.99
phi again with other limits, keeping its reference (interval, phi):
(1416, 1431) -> 0.17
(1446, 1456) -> -0.11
